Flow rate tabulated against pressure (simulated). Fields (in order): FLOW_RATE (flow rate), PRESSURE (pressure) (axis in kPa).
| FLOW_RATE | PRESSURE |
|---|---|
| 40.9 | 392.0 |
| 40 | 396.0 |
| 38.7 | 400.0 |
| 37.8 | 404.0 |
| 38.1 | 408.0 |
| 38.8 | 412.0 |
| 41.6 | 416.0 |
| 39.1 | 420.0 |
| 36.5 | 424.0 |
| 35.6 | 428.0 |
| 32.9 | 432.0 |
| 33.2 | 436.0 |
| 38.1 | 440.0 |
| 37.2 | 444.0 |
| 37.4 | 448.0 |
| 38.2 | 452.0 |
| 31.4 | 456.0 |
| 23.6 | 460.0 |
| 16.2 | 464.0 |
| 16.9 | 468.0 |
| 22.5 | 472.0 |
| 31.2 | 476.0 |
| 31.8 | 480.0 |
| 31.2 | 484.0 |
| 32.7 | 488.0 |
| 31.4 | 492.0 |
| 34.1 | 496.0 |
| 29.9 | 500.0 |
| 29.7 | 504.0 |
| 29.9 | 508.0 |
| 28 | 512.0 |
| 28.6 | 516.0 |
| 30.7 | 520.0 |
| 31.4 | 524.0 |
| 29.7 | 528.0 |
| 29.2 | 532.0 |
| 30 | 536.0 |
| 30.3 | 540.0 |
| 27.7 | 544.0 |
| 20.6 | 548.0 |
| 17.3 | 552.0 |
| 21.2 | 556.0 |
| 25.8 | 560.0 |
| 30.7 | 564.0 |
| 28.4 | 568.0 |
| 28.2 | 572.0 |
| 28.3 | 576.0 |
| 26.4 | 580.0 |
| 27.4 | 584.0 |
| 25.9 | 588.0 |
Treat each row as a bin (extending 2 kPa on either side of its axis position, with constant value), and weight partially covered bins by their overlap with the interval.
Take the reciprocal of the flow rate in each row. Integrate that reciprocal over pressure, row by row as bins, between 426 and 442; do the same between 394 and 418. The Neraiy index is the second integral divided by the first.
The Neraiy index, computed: 1.3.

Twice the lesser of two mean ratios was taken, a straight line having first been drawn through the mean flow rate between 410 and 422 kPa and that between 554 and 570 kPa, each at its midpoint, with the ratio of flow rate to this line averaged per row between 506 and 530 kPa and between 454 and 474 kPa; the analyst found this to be 1.25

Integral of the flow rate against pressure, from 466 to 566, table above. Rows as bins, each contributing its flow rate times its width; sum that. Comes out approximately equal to 2810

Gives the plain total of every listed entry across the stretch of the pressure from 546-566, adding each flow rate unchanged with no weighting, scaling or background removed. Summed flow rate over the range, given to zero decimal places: 116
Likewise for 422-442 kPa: 176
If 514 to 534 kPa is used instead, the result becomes 150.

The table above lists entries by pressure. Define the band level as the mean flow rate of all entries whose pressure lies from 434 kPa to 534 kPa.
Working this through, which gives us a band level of 30.2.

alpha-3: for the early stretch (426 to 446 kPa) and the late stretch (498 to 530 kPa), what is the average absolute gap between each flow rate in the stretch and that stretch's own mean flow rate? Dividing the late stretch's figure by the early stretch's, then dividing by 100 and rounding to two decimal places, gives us 0.00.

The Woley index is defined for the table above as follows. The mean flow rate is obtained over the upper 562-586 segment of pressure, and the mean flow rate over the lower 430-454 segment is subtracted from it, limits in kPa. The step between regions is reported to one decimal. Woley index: -7.9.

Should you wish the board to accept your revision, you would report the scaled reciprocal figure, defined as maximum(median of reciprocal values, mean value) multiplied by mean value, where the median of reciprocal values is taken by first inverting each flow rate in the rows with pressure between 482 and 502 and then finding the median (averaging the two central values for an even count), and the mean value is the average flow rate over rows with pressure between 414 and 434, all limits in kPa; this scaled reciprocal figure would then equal 1379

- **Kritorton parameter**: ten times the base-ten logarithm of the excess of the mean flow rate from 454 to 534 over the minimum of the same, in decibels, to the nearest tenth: 10.9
